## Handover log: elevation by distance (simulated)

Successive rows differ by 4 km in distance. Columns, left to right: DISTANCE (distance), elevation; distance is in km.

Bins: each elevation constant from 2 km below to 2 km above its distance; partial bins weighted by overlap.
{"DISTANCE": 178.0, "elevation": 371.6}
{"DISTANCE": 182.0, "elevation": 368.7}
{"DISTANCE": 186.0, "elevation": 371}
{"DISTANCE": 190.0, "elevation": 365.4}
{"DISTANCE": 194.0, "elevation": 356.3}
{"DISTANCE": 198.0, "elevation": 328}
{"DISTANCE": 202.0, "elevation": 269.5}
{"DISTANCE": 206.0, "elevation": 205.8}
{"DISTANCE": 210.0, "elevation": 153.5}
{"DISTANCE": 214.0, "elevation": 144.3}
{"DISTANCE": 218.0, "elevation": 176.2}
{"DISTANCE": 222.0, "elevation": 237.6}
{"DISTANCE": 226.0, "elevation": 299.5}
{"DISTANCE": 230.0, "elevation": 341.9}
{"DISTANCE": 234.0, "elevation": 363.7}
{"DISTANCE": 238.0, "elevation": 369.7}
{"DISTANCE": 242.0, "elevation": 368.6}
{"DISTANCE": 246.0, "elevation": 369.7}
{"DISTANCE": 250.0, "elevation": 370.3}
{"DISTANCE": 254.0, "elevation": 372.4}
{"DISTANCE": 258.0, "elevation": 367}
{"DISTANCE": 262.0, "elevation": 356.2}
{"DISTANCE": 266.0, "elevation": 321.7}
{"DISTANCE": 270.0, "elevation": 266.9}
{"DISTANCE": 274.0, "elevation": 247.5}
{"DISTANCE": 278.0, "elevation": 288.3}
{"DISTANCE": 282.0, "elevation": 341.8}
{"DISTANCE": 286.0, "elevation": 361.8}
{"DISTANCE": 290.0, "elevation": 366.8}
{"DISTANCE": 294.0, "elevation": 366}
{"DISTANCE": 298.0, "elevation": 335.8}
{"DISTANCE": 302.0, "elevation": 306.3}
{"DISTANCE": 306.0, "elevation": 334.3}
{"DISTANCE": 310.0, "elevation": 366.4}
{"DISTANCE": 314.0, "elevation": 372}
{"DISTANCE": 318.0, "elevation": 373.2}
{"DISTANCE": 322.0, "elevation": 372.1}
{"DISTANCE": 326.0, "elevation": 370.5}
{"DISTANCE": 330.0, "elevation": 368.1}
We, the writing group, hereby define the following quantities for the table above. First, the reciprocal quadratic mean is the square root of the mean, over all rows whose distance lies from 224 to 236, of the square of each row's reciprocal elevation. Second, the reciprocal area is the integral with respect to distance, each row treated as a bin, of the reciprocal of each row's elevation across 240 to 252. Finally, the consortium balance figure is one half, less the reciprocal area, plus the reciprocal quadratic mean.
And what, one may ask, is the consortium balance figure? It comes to 0.471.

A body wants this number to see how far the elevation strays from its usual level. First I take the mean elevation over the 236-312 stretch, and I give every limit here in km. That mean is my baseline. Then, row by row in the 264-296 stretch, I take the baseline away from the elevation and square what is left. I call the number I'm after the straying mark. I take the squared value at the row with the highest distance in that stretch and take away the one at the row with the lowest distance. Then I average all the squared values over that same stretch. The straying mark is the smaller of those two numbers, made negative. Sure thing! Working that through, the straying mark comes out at -260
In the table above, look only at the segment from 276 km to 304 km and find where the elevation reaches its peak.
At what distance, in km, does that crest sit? 290.0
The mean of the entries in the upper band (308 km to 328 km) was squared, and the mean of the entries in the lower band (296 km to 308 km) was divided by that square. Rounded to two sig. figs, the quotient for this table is 0.0024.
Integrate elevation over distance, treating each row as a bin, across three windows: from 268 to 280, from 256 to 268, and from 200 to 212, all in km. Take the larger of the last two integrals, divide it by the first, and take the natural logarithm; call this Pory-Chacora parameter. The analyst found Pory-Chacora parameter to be 0.26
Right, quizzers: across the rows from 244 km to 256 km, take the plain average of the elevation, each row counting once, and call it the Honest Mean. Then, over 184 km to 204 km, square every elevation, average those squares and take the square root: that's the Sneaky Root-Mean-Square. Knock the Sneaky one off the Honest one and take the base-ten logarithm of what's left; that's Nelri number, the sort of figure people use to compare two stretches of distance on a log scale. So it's 1.5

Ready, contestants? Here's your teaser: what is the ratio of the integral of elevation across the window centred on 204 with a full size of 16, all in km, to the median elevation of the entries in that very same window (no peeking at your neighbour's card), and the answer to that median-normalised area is 16.1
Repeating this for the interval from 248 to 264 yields 15.9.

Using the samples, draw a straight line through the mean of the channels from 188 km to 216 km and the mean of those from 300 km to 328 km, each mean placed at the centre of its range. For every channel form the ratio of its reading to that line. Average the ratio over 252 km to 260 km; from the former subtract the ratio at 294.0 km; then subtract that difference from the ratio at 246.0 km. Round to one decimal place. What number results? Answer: 1.1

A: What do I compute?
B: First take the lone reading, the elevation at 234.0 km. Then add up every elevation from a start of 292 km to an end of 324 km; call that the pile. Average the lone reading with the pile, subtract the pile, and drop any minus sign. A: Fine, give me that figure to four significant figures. 1231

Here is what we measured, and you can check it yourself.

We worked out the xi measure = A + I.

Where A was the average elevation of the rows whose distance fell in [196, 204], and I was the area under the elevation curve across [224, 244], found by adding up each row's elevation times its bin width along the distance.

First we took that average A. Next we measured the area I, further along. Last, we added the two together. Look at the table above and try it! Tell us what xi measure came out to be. 7272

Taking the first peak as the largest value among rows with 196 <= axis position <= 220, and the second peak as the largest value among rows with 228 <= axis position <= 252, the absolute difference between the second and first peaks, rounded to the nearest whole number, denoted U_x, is 42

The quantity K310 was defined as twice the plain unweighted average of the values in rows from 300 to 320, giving 701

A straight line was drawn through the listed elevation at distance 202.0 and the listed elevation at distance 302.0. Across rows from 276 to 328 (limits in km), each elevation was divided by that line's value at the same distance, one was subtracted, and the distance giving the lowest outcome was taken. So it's 278.0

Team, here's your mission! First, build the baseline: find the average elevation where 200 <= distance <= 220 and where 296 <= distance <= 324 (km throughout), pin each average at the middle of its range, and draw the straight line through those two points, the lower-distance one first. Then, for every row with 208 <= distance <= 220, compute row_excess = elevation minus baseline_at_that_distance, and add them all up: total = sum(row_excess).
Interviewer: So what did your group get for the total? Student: -115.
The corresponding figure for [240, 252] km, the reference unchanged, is 365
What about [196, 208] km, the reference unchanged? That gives 272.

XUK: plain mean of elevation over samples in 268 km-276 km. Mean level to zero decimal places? 257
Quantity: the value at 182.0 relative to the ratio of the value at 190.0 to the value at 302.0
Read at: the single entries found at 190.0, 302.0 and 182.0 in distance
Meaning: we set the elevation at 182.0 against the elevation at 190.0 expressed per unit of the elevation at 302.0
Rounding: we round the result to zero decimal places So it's 309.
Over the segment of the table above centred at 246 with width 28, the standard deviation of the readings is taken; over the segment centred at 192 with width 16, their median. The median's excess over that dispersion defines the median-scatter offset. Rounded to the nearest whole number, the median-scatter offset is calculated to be 358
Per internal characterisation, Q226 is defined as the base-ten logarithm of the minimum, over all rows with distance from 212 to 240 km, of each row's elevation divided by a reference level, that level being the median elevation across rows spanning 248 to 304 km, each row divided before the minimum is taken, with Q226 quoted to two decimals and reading -0.38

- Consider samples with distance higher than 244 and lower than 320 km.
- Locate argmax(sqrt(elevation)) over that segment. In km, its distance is 318.0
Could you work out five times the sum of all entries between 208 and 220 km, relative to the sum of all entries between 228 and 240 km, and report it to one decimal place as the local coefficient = 2.2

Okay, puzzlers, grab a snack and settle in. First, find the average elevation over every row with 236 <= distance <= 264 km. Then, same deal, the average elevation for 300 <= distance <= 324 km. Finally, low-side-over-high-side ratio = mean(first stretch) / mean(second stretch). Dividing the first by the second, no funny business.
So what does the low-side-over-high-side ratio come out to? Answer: 1.0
